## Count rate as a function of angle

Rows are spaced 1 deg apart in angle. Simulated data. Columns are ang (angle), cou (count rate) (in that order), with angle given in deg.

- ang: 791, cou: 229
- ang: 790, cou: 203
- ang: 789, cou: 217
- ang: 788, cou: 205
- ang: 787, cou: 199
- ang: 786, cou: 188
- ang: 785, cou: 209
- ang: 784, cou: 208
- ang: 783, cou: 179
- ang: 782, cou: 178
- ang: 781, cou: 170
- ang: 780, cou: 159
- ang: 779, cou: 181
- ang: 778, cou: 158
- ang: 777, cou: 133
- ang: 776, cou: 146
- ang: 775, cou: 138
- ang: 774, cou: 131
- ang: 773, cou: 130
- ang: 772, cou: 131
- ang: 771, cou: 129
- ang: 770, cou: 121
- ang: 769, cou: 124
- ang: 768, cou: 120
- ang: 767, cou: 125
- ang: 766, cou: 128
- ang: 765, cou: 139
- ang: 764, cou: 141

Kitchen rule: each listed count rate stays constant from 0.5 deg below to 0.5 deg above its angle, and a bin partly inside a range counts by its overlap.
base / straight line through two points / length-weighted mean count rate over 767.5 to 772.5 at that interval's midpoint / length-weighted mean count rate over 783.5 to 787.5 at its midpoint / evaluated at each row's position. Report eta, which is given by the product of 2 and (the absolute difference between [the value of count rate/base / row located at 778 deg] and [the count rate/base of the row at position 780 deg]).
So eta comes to 0.10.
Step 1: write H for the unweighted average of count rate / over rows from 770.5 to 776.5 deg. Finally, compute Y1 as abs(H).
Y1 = 134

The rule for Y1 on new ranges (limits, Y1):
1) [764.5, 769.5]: 127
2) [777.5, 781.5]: 167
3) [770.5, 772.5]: 130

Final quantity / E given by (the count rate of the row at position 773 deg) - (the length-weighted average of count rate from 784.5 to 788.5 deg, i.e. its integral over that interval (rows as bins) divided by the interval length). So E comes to -70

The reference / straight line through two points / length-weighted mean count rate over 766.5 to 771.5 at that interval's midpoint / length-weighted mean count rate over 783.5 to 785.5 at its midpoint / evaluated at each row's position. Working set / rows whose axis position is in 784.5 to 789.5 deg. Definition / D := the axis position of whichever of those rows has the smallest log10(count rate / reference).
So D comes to 786 deg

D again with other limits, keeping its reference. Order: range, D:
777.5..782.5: 780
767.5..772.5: 772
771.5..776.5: 774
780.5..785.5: 783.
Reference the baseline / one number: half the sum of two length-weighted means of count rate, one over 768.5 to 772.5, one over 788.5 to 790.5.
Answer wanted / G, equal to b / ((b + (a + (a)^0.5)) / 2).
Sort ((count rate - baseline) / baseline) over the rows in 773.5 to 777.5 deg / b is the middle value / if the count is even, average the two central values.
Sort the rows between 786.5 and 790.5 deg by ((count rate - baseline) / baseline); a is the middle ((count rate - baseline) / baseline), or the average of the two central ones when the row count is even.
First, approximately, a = 0.21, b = -0.194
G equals -1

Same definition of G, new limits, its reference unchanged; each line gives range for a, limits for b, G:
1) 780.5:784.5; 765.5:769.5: -10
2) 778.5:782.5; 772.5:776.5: -18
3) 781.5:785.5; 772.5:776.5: -1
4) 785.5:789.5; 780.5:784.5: 0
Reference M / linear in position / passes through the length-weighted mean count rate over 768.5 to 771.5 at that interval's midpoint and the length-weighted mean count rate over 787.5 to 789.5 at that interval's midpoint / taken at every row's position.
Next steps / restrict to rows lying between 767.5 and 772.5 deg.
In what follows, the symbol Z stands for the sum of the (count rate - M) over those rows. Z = 2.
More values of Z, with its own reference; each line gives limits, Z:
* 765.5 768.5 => 41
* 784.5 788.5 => -6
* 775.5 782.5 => -42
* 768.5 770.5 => 0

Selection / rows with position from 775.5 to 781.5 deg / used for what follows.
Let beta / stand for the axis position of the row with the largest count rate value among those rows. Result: 779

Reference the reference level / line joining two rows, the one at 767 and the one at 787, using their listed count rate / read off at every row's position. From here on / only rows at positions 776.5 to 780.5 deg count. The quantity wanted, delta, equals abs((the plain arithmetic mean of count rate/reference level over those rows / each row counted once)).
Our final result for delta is 0.94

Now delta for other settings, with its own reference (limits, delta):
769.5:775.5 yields 0.89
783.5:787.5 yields 1.04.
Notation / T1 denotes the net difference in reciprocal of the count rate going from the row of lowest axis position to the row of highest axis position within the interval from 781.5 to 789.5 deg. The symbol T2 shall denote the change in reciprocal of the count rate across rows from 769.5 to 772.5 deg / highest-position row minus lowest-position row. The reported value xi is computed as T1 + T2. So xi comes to -0.0016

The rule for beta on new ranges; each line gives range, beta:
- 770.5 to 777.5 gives 776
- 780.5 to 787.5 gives 785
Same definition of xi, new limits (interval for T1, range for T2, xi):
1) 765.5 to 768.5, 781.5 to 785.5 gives -0.0003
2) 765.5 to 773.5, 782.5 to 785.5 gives -0.0009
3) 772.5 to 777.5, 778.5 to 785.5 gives -0.0009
